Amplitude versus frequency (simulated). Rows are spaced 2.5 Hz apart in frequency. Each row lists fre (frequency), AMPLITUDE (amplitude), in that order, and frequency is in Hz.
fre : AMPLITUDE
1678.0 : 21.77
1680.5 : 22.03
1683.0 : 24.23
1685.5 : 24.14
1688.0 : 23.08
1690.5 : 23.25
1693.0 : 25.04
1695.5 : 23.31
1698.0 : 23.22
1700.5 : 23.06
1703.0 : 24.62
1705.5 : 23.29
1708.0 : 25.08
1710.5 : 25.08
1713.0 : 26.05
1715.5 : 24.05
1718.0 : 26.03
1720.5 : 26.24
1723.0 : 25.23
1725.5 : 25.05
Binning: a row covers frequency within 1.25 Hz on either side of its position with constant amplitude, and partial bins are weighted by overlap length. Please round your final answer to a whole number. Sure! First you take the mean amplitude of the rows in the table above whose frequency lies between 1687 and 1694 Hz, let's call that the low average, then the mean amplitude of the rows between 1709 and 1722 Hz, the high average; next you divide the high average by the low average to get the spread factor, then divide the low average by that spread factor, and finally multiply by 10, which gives 222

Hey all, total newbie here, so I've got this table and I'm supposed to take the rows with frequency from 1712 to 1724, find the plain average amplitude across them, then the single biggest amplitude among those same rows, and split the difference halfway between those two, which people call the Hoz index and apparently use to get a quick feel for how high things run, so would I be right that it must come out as 25.9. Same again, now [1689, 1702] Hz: 24.3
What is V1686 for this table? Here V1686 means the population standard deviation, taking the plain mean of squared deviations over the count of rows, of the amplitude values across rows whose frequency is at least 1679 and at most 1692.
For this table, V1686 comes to 0.803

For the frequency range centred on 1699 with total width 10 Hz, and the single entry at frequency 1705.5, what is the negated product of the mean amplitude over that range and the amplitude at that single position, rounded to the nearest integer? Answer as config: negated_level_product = -549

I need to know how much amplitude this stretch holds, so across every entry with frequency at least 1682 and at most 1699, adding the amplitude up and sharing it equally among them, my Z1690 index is 23.75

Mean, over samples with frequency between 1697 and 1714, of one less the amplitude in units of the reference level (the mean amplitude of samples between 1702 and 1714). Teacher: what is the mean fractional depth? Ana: 0.019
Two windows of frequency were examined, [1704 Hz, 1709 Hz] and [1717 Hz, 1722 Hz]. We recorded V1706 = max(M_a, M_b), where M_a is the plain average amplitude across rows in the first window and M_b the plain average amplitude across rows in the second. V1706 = 26.1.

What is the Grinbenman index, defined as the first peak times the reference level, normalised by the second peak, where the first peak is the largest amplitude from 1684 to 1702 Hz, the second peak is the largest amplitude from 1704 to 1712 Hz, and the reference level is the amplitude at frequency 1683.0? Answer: 24.2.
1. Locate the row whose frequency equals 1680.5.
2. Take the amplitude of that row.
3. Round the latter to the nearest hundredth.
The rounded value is 22.03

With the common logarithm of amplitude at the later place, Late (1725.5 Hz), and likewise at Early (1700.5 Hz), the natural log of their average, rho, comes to 0.323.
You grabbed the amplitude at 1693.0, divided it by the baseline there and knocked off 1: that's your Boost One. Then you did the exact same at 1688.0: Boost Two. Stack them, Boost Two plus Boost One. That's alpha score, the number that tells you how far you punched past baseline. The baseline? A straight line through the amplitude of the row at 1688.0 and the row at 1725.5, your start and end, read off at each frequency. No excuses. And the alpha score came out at 0.073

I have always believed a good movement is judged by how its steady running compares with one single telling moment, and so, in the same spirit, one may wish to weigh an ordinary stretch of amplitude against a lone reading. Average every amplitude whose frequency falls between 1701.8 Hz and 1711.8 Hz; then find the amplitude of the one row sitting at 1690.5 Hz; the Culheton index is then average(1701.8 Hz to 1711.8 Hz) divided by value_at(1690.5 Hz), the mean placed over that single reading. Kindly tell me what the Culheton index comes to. 1.05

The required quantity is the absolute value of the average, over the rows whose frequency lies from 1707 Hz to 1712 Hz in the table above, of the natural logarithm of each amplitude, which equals 3.22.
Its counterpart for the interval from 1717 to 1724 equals 3.25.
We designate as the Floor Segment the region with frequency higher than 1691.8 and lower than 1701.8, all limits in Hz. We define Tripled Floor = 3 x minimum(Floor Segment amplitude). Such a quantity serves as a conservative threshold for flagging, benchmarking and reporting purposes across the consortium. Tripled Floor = 69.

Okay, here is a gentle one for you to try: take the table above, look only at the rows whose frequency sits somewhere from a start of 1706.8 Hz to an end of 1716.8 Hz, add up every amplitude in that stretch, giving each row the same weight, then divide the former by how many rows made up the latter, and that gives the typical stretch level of 25.1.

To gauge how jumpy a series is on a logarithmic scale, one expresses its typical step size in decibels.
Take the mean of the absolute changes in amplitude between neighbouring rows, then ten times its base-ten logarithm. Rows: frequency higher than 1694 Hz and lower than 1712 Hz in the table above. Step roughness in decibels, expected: -0.9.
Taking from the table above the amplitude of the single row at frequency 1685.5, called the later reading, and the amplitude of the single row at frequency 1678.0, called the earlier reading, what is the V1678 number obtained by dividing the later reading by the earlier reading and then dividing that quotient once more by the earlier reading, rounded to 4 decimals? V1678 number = 0.0509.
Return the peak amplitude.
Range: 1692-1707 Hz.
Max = 25.04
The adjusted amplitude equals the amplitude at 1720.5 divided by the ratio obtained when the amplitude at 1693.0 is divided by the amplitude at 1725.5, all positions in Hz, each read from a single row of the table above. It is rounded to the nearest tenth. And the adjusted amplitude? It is 26.3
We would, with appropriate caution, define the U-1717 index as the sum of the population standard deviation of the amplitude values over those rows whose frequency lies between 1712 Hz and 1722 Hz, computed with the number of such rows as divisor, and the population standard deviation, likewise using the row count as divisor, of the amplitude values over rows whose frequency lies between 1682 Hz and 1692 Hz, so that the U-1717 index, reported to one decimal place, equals 1.4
